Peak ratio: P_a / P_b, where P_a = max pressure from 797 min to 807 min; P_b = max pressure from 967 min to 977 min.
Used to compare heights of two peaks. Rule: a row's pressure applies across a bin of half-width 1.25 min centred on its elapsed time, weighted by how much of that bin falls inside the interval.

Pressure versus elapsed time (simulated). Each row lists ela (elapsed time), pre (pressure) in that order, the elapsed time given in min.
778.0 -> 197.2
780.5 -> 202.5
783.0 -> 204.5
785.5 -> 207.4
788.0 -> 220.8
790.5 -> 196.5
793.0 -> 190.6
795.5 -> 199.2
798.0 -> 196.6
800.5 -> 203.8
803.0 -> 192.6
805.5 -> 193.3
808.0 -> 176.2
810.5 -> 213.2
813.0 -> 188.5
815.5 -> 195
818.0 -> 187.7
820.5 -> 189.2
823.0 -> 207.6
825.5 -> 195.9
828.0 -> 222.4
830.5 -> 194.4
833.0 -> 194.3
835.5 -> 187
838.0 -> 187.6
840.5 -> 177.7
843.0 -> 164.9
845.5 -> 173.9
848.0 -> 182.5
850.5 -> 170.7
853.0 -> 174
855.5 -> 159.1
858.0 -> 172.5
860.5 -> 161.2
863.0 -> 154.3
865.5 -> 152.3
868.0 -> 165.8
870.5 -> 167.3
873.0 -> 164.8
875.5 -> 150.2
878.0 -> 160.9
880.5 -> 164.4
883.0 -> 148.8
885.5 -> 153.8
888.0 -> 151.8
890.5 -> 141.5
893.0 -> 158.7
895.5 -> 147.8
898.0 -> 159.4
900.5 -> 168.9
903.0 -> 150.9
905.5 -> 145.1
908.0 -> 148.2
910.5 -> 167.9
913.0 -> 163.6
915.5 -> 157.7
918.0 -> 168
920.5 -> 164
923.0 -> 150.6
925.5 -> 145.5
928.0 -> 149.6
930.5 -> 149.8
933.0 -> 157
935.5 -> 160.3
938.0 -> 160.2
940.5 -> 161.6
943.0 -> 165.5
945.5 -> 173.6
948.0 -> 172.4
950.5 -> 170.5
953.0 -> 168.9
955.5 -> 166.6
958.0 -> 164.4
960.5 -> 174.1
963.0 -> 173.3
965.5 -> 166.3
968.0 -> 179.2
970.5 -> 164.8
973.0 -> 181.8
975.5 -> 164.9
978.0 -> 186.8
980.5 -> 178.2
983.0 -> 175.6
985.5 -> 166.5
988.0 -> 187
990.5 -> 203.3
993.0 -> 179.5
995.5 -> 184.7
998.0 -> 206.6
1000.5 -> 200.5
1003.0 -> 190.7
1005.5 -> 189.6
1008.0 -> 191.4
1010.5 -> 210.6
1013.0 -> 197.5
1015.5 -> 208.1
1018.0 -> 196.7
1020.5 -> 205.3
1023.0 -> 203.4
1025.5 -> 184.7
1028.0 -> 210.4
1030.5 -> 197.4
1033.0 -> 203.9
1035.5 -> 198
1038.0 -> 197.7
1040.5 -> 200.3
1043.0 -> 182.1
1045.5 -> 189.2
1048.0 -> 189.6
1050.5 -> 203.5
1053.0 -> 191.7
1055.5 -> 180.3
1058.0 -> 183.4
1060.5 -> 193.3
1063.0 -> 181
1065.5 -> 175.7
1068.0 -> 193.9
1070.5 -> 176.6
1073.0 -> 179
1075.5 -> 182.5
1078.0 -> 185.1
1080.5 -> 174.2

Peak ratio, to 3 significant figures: 1.12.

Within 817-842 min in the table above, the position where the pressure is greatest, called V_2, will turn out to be 828.0 min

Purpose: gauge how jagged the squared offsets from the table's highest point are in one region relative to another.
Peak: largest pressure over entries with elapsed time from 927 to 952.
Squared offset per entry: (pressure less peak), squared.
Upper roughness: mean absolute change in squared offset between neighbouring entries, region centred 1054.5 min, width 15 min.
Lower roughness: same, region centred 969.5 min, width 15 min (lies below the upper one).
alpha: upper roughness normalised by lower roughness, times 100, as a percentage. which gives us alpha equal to 1309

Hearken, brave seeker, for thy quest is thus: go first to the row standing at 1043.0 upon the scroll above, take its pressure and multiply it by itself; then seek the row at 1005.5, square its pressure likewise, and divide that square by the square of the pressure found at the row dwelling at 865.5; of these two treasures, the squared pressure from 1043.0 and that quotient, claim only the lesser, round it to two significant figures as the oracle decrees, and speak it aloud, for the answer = 1.5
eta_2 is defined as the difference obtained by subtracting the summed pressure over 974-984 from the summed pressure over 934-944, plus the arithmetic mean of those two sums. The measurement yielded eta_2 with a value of 619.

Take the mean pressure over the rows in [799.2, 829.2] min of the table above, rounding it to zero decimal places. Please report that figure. 197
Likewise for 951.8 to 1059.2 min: 188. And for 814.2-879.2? 177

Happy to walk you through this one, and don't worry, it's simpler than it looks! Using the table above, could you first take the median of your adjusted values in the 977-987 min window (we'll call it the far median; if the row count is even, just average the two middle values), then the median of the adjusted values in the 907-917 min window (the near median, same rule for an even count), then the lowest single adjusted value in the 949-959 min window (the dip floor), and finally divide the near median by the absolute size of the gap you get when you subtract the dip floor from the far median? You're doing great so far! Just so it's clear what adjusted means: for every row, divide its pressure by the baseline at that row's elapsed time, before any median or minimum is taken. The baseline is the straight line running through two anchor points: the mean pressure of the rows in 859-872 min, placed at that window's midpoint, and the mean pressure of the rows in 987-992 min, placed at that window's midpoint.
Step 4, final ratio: 27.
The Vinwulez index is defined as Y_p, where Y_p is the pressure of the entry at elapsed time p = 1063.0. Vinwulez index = 181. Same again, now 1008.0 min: 191.4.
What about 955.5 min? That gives 166.6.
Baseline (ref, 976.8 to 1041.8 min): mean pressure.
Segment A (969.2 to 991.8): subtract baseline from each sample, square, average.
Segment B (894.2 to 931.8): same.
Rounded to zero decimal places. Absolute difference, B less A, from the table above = 1174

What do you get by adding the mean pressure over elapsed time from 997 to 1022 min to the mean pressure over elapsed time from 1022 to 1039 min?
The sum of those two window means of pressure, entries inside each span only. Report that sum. 399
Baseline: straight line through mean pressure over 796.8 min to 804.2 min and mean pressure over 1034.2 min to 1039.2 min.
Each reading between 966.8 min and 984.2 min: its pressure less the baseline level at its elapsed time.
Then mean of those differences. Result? -22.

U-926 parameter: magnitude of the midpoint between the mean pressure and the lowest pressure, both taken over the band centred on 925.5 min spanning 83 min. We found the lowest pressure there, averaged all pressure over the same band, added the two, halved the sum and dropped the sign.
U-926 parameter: 151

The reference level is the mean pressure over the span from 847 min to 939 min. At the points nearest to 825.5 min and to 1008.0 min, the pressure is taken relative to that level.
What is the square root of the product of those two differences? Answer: 35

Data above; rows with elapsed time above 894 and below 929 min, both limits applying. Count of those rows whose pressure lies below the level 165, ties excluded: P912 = 11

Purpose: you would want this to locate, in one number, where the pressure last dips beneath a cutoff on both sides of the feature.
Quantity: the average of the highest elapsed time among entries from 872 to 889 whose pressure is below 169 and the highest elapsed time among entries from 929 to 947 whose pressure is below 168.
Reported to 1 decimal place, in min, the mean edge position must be 915.5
